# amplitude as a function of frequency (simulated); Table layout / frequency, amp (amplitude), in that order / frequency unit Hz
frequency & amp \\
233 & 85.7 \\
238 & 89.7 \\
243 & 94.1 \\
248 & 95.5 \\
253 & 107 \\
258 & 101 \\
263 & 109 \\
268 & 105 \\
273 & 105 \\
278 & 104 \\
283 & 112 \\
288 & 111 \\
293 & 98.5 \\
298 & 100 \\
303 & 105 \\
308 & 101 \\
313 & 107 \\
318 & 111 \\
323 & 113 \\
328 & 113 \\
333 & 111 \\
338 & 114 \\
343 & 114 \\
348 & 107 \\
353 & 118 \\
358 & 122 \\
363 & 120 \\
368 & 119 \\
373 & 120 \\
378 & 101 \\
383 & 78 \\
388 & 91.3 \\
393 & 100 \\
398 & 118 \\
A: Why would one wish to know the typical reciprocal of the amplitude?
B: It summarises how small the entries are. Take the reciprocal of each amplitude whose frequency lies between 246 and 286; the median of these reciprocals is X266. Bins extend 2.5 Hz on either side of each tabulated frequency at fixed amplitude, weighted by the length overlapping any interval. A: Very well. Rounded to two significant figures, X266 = 0.0095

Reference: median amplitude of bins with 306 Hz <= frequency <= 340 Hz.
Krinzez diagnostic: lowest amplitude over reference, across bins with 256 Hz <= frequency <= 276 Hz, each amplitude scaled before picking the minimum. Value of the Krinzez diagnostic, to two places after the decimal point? 0.91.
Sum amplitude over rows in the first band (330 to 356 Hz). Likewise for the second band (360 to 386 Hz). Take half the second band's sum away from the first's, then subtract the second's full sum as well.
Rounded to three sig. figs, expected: -243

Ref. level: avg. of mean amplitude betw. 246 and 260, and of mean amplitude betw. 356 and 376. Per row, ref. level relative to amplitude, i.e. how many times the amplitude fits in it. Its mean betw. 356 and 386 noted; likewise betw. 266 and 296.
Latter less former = 0.01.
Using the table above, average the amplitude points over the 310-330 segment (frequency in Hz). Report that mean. 111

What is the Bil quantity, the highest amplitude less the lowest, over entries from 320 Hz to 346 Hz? 3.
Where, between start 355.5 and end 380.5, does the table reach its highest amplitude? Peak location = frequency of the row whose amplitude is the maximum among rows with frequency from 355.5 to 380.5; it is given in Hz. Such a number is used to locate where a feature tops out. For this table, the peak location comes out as 358 Hz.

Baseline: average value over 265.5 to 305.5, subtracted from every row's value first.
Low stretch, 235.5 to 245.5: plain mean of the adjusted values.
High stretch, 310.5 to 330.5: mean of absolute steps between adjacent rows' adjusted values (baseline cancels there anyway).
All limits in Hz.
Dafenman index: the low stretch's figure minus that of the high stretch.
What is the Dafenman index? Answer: -15.2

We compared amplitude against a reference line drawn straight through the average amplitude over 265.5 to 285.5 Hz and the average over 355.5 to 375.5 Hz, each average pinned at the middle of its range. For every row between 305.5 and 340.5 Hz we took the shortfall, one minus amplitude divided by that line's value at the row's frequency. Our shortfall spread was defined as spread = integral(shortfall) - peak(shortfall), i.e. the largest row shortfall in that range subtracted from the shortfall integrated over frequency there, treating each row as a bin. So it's 1.07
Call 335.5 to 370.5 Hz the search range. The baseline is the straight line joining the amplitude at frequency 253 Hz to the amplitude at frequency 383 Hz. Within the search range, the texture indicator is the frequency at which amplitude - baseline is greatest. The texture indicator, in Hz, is 358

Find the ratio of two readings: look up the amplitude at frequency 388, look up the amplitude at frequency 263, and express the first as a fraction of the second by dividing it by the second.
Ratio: 0.84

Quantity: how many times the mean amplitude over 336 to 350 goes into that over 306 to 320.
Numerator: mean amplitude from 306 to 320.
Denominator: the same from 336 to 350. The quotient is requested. 0.95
